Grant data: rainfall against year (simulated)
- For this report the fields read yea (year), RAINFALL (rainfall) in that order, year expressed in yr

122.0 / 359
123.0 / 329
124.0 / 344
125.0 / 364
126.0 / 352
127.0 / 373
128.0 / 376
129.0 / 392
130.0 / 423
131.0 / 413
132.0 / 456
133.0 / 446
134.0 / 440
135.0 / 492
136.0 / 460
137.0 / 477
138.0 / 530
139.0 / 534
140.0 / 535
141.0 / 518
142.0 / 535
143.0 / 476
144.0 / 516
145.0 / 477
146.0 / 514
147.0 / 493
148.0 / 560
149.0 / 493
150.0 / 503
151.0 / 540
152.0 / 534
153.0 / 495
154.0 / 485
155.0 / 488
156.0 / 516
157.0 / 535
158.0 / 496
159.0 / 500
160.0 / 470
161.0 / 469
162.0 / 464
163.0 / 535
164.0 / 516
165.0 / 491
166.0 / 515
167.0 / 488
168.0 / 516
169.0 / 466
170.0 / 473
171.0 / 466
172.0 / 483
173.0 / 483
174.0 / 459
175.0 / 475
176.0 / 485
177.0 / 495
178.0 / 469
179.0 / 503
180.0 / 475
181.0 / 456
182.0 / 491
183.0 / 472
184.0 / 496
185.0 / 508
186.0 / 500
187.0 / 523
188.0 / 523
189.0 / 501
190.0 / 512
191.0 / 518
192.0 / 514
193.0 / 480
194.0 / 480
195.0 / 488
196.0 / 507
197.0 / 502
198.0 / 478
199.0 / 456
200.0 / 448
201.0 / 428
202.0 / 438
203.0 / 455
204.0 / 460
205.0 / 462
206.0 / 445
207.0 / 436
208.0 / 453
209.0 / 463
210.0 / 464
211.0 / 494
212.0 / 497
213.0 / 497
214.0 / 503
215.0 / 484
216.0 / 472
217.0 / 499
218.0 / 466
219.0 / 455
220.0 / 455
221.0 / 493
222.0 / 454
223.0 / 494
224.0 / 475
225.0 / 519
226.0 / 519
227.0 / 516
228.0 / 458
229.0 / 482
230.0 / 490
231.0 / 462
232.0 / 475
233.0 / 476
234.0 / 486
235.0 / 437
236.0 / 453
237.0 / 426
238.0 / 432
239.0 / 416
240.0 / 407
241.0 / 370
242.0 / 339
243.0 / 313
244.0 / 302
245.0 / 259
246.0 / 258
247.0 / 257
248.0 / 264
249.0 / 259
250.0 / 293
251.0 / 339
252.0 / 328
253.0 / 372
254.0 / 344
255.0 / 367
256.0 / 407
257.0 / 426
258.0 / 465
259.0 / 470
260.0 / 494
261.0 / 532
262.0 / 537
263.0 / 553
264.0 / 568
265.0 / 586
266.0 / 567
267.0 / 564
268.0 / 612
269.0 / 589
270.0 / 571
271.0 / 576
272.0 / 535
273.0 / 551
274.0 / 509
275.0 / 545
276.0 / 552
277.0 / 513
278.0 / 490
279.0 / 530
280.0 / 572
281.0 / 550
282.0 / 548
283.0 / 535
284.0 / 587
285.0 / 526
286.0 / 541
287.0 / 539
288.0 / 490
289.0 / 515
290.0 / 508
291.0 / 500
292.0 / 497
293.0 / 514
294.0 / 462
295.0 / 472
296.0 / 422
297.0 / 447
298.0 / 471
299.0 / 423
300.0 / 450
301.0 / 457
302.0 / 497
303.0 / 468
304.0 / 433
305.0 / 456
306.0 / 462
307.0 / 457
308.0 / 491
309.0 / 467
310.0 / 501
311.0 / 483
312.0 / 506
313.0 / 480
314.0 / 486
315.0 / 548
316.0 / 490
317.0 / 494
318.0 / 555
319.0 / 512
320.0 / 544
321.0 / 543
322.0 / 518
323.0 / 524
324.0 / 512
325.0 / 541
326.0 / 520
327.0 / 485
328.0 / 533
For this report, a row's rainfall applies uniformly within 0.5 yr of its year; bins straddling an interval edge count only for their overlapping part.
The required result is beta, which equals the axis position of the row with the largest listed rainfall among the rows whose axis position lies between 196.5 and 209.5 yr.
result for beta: 197.0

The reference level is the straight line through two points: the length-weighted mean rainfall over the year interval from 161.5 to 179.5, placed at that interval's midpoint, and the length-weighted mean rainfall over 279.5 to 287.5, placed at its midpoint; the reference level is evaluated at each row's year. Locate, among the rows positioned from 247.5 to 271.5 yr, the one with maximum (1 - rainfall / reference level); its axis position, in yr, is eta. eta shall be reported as 249.0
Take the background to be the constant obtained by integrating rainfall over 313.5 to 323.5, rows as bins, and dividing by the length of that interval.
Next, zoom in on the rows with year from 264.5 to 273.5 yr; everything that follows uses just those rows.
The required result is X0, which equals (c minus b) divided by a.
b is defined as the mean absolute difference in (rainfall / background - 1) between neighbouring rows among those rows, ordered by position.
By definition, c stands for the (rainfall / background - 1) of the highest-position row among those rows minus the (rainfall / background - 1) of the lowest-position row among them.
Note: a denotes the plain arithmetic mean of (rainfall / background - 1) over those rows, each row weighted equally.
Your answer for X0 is -1.1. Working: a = 0.10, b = 0.041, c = -0.07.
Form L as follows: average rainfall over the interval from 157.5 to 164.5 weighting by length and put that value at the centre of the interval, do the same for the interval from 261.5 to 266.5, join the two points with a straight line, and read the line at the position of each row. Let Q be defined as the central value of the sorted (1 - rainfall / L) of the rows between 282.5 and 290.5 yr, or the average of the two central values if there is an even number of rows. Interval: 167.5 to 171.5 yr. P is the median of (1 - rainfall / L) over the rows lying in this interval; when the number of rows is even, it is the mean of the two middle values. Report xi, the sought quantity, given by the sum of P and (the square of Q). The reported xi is 0.06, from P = 0.06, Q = 0.08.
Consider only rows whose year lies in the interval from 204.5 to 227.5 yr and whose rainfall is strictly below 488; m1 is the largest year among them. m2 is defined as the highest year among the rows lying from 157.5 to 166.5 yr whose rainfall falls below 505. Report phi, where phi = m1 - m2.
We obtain 59 yr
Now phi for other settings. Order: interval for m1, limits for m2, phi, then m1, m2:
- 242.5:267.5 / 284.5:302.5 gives -43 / 259.0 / 302.0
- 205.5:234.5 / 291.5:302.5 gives -68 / 234.0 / 302.0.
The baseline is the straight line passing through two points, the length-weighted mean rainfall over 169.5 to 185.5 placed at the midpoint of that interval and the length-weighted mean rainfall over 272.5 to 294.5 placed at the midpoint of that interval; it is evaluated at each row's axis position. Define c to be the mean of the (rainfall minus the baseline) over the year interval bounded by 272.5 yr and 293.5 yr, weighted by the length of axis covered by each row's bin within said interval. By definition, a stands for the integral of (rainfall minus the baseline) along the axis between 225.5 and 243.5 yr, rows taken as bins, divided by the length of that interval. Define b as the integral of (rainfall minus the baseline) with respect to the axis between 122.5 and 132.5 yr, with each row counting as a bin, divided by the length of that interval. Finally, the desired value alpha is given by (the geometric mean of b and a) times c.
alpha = 227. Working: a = -63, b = -77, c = 3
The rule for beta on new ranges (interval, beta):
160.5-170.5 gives 163.0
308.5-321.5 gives 318.0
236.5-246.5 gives 238.0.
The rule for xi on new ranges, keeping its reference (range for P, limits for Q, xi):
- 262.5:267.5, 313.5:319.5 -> 0.02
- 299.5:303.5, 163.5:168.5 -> 0.21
